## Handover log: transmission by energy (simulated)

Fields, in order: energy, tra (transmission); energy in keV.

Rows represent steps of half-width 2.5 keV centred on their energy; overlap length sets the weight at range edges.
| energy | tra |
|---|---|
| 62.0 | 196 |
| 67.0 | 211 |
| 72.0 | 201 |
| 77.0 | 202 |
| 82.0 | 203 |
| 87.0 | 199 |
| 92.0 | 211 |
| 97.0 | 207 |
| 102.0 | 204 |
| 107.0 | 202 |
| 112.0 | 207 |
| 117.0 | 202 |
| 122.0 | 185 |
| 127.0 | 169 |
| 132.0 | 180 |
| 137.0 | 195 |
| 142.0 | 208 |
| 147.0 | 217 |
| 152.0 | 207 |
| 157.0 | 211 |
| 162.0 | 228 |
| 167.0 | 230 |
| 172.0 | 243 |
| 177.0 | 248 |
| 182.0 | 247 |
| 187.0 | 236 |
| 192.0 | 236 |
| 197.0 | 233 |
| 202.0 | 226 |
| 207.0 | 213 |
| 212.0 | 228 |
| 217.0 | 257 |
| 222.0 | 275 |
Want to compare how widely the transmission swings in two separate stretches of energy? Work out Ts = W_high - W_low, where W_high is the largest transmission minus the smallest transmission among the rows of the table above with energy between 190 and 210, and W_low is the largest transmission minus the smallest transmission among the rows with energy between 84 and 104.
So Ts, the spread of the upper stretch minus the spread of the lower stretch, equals 11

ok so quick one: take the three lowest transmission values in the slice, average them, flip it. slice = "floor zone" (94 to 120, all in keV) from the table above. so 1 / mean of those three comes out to 0.0049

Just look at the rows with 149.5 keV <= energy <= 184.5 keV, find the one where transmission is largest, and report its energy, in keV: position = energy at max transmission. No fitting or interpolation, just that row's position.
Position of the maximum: 177.0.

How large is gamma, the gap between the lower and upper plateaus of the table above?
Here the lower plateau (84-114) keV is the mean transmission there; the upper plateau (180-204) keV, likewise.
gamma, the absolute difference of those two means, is 31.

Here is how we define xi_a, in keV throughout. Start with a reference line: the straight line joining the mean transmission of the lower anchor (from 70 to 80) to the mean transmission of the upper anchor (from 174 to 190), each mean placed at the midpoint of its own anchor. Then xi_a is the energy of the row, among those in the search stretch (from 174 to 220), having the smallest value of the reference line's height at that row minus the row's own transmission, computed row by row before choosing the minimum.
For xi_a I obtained 177.0 keV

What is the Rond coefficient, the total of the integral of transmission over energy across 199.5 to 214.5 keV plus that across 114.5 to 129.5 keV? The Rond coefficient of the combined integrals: 6115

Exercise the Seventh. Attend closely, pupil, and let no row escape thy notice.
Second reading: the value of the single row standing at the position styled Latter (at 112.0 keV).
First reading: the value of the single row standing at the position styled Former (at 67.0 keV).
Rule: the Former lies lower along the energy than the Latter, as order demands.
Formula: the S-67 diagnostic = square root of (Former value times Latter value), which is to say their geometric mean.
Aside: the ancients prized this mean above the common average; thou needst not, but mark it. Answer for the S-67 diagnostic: 209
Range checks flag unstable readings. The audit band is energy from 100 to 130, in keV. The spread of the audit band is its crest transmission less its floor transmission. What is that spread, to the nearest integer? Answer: 38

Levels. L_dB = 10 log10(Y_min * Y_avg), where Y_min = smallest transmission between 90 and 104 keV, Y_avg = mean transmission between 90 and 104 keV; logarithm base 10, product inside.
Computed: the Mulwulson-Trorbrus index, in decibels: 46.3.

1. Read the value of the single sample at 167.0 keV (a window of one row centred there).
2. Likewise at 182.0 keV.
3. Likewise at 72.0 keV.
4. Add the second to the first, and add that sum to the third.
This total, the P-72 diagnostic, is 678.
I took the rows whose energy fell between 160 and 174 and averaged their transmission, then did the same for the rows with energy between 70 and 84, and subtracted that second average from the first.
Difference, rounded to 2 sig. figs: 32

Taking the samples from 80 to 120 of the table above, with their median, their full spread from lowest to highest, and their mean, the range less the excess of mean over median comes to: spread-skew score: 11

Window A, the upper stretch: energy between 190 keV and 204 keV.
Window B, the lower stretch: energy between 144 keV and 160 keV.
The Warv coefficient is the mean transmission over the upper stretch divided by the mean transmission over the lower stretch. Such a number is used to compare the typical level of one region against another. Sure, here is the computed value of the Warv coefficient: 1.09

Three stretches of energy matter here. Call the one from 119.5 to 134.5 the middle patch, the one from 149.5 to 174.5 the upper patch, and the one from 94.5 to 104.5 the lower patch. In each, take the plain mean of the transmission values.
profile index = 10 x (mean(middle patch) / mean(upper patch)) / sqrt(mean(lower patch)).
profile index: 0.555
